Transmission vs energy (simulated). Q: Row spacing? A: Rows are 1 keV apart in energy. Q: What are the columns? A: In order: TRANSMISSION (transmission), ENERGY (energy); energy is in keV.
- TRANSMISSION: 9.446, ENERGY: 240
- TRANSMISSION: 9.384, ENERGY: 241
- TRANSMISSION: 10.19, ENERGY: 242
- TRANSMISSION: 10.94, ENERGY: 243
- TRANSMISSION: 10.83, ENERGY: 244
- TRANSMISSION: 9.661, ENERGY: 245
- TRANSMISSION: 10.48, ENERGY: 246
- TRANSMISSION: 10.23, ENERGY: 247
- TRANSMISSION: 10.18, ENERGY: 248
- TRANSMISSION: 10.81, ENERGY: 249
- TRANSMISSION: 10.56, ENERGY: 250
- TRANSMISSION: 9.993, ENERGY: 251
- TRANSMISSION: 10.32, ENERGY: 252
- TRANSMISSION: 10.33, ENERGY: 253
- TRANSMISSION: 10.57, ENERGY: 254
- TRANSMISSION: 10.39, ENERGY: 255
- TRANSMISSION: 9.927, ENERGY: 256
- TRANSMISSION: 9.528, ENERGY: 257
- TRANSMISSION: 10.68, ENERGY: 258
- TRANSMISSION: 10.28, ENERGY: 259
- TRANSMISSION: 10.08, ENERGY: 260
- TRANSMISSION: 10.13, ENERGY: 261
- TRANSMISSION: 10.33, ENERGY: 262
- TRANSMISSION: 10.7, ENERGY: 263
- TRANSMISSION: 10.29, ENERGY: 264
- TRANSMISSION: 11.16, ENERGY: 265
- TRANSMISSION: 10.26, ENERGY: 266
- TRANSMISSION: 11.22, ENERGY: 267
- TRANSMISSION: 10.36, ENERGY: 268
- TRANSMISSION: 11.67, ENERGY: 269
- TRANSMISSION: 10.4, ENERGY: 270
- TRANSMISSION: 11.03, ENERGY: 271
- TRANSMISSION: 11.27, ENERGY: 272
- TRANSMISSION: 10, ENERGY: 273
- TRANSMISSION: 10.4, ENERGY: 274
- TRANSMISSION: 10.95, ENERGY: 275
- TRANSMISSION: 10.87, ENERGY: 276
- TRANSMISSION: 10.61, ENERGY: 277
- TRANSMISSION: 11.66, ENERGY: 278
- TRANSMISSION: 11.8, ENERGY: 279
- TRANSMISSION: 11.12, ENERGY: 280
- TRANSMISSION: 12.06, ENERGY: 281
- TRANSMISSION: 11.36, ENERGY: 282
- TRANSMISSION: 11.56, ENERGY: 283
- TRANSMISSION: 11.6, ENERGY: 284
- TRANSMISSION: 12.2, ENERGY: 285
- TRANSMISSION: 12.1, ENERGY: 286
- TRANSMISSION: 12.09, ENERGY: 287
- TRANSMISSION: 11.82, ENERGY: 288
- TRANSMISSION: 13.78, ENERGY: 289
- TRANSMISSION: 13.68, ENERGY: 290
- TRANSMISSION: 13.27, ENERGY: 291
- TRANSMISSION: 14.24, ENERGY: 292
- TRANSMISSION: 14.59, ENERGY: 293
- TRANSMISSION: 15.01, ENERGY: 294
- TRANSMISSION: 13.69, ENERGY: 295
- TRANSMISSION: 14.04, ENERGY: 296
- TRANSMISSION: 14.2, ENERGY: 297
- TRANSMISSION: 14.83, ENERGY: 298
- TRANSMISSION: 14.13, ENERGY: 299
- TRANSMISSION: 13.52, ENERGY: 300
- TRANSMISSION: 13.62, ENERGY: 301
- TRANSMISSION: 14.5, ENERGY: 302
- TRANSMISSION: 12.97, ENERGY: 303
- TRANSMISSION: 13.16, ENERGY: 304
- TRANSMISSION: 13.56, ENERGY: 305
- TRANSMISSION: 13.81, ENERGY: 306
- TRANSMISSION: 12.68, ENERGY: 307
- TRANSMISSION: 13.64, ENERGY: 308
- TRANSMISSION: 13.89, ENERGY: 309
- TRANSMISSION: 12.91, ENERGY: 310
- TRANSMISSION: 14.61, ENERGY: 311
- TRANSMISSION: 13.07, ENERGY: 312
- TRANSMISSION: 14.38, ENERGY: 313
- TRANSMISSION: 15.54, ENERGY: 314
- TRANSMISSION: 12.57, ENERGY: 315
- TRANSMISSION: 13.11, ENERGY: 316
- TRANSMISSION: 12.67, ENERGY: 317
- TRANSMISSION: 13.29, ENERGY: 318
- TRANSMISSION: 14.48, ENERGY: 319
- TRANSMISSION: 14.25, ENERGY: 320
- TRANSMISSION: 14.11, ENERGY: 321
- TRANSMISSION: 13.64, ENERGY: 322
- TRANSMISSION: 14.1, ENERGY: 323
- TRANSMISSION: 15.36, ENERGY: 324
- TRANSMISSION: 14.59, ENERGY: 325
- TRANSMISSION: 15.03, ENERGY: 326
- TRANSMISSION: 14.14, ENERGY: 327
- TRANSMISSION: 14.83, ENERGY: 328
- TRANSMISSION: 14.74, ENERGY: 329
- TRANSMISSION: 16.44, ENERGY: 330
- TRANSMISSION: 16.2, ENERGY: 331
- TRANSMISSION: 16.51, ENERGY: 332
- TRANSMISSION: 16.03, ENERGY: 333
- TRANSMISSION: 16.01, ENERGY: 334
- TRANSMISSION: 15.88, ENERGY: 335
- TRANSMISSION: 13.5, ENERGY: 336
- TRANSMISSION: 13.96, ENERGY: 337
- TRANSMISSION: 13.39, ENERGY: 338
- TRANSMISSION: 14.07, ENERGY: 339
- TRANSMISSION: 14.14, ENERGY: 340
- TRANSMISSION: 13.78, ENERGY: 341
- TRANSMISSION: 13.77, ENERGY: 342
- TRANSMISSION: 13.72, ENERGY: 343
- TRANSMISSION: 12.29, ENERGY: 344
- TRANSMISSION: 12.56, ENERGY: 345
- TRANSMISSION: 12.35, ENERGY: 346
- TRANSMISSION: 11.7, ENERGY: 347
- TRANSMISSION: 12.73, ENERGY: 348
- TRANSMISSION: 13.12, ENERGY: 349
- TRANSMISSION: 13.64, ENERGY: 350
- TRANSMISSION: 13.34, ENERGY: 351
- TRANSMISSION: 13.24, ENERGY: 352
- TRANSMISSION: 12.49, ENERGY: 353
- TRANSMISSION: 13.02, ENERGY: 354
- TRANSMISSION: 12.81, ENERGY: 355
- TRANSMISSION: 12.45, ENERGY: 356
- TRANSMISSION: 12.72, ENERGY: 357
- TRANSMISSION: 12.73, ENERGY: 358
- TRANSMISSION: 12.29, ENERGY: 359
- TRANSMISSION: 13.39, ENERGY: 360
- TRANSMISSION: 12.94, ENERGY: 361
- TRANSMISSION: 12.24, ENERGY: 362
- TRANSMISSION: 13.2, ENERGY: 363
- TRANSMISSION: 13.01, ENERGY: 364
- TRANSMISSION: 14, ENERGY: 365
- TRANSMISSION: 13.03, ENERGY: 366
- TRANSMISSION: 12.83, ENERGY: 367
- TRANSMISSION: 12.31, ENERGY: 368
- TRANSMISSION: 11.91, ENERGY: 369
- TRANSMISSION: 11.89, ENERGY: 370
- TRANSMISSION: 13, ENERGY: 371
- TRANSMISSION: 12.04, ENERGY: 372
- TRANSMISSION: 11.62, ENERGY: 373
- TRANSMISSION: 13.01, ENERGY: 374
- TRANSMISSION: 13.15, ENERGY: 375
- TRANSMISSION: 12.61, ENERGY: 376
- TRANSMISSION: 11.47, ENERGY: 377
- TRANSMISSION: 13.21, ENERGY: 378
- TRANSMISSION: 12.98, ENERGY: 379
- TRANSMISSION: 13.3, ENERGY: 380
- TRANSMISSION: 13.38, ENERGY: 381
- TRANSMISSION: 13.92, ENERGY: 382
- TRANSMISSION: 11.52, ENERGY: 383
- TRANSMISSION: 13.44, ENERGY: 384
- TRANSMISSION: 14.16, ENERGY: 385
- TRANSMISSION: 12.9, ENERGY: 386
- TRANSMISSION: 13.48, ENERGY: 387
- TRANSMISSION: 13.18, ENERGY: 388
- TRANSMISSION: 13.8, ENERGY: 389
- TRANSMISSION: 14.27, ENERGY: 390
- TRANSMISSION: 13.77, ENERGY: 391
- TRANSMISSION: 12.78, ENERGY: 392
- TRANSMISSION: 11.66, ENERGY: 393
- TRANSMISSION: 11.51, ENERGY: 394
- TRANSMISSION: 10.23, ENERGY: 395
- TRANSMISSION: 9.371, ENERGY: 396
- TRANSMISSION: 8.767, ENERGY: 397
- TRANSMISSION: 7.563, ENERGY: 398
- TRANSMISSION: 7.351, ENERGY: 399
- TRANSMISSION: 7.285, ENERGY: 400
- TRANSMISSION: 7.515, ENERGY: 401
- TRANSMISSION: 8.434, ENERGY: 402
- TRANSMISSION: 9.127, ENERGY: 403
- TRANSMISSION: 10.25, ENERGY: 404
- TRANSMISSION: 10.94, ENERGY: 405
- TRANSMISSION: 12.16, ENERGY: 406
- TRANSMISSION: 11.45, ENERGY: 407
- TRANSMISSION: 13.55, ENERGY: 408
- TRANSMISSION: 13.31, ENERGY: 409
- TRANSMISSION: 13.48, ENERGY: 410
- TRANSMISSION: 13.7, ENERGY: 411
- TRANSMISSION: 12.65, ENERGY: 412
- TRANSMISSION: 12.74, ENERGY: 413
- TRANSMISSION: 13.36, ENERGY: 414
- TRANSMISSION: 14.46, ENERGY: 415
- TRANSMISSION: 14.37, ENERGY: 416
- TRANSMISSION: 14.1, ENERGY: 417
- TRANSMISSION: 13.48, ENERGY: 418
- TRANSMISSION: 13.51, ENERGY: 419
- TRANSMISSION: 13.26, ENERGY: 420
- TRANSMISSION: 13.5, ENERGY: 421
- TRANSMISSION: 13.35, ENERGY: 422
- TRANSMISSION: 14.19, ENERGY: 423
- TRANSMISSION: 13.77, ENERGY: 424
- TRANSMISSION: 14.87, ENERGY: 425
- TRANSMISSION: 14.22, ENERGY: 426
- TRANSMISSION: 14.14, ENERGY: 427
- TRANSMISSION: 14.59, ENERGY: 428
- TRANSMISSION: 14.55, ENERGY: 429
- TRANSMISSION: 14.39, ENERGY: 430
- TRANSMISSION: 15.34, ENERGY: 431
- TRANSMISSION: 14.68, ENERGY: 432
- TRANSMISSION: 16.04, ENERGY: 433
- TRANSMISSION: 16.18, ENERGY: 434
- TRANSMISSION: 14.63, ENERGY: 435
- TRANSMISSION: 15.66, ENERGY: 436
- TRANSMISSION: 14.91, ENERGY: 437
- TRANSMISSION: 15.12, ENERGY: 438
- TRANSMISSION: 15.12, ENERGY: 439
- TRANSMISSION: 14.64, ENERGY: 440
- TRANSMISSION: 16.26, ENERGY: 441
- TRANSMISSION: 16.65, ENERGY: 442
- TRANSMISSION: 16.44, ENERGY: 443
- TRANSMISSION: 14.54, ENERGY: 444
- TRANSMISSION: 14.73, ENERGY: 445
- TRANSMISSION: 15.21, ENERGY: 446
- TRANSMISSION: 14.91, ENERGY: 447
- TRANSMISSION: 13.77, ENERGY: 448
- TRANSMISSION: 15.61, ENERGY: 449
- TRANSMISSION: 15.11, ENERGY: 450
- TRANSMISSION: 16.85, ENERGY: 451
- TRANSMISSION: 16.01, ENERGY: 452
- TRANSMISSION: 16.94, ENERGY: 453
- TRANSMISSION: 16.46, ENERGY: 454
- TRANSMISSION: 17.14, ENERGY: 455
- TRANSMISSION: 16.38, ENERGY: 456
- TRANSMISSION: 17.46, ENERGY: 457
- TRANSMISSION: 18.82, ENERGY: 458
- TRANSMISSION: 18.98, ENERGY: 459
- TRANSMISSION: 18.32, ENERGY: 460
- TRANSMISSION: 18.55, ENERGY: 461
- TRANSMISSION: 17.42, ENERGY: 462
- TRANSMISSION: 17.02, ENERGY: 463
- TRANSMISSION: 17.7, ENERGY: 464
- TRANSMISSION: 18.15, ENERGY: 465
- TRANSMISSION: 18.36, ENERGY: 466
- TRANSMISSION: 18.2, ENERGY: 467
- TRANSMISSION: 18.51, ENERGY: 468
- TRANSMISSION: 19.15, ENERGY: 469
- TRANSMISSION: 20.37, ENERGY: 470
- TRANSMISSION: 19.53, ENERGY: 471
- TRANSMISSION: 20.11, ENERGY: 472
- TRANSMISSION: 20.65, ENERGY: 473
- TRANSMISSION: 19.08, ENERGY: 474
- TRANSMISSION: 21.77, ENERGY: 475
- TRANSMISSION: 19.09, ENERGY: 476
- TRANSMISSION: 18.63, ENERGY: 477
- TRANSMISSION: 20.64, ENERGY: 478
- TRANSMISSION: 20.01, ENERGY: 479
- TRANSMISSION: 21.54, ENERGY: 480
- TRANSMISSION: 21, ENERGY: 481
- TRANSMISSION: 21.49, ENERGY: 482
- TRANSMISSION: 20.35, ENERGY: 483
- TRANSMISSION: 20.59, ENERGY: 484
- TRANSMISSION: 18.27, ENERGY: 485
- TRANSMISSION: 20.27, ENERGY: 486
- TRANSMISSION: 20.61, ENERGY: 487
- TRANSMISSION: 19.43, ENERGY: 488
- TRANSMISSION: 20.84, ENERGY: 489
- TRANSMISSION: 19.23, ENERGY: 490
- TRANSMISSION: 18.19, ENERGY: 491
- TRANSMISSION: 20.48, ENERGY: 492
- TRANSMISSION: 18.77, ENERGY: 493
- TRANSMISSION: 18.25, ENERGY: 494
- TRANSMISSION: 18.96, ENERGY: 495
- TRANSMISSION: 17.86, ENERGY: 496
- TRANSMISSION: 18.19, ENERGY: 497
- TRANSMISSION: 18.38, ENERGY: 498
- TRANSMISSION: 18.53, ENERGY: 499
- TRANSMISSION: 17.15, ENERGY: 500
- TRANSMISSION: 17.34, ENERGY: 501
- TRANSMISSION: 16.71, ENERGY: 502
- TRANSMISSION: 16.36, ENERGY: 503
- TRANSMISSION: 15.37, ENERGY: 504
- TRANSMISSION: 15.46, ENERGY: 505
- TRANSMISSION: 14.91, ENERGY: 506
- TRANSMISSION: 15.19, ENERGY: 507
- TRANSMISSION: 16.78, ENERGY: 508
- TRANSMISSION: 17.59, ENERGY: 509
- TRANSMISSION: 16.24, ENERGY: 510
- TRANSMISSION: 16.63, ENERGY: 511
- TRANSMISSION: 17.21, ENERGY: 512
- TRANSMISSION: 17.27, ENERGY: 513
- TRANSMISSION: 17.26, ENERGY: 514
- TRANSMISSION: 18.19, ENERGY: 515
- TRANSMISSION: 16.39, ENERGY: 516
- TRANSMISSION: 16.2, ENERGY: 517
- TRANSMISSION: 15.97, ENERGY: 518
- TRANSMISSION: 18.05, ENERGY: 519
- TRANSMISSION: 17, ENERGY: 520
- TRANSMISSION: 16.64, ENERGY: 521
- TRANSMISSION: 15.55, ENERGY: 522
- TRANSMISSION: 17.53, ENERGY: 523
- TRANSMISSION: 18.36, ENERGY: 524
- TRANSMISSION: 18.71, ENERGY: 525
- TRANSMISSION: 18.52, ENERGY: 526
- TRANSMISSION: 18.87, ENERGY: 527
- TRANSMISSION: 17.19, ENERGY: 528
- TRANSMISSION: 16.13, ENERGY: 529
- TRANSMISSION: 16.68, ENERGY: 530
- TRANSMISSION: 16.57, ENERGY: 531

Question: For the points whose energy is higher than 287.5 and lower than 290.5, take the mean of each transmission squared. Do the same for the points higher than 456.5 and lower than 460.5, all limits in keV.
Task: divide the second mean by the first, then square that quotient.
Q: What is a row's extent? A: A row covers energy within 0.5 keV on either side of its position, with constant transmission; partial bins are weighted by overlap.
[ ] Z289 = 4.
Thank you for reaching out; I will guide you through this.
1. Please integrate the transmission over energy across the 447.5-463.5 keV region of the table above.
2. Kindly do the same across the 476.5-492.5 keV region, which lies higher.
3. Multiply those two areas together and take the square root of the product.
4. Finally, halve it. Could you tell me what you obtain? 148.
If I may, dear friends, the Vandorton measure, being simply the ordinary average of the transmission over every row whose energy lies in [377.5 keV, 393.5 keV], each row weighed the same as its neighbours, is 13.2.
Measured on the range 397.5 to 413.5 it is 10.7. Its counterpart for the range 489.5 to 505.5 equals 17.8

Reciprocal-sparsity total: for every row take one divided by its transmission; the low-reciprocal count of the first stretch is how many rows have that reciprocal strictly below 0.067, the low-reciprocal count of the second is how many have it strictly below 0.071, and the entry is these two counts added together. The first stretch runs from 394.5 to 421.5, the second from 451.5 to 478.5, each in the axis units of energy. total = 27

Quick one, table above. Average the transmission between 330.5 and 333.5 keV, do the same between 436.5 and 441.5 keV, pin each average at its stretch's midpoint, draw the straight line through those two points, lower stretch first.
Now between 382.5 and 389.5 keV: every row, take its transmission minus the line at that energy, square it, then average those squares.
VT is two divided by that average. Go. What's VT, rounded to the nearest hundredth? 0.29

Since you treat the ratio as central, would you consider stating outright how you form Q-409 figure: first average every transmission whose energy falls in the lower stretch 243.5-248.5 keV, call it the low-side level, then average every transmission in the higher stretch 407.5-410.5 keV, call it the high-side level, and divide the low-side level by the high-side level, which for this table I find 0.76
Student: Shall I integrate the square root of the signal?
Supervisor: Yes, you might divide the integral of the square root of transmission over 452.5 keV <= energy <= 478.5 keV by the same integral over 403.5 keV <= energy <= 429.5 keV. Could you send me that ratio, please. 1.18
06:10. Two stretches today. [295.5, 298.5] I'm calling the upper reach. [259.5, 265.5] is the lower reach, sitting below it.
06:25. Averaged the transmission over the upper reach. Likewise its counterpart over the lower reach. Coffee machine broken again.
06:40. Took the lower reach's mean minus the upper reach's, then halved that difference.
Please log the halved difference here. -2.0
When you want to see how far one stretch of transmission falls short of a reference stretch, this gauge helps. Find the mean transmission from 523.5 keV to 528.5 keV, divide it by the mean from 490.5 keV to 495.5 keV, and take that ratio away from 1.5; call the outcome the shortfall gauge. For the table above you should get 0.53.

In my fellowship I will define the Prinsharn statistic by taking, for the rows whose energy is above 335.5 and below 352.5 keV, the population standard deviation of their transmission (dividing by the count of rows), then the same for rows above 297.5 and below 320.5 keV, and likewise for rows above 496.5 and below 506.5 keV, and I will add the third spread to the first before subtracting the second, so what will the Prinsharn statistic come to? 1.2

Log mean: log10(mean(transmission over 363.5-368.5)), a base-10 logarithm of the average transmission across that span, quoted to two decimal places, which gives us 1.12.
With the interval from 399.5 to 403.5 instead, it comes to 0.91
